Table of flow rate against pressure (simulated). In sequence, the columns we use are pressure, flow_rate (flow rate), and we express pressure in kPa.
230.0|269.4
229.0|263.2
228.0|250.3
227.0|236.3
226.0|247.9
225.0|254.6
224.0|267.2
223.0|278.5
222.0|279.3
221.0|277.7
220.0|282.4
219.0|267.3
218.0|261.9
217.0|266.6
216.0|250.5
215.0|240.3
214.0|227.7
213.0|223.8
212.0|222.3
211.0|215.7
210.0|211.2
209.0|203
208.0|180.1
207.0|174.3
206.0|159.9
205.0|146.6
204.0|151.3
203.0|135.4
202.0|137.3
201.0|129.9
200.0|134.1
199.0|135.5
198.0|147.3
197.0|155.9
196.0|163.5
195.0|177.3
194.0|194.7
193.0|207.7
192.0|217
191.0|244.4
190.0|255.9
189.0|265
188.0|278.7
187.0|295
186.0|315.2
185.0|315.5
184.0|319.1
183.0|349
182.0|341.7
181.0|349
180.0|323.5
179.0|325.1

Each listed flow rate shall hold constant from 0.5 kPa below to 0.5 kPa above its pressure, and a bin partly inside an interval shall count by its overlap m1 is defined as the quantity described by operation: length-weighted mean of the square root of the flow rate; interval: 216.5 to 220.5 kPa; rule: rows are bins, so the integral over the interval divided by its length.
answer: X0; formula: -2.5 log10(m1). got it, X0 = -3.04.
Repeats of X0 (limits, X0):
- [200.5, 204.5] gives -2.68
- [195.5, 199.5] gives -2.72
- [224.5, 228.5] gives -2.99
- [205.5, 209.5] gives -2.82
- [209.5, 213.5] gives -2.92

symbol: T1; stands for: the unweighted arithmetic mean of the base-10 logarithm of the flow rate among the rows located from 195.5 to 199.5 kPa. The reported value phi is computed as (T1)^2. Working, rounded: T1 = 2.18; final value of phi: 4.7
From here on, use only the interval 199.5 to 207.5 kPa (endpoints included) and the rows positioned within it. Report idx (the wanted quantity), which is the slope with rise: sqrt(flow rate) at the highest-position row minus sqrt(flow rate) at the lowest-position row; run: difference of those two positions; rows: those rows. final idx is 0.23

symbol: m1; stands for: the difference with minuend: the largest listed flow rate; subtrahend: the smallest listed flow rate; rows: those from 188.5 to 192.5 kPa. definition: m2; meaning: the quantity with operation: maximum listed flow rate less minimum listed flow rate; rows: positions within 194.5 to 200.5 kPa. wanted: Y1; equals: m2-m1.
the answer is -5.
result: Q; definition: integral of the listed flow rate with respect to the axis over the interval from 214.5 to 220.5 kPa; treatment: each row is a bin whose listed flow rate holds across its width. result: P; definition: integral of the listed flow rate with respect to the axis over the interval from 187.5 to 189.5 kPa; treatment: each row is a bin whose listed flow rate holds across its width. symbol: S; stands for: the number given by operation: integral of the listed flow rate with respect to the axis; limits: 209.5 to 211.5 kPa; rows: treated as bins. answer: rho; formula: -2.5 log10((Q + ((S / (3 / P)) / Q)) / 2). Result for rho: -7.27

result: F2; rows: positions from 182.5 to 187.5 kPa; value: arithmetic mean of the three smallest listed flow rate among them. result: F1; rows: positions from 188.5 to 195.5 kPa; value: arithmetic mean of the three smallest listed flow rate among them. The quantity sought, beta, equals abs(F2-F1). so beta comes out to 115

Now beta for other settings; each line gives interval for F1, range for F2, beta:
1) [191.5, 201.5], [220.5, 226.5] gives 123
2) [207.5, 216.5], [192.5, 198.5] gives 43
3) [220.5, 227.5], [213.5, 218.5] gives 7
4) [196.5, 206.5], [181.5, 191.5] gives 122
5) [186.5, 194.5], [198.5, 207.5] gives 73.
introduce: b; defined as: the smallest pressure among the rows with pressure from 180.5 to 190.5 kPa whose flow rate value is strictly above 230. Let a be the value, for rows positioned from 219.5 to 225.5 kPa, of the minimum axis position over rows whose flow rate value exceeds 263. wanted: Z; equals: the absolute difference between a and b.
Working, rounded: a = 220.0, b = 181.0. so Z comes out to 39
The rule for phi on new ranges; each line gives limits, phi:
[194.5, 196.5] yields 5.0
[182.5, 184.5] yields 6.4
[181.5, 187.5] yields 6.3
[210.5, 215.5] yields 5.5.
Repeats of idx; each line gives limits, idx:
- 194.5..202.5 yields -0.23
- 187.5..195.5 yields -0.48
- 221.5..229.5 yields -0.07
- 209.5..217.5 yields 0.26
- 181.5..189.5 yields -0.32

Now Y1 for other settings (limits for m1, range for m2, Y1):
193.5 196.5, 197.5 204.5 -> -10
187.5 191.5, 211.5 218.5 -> 10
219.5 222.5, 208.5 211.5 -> 8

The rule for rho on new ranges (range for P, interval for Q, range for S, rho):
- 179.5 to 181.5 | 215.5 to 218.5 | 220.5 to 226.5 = -6.98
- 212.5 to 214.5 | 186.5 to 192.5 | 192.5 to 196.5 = -7.28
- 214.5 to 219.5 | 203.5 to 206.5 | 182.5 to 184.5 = -6.83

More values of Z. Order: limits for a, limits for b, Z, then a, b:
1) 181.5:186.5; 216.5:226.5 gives 35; 182.0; 217.0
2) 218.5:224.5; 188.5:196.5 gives 30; 219.0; 189.0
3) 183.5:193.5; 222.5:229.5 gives 39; 184.0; 223.0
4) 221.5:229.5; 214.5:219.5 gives 7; 222.0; 215.0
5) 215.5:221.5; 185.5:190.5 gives 31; 217.0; 186.0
